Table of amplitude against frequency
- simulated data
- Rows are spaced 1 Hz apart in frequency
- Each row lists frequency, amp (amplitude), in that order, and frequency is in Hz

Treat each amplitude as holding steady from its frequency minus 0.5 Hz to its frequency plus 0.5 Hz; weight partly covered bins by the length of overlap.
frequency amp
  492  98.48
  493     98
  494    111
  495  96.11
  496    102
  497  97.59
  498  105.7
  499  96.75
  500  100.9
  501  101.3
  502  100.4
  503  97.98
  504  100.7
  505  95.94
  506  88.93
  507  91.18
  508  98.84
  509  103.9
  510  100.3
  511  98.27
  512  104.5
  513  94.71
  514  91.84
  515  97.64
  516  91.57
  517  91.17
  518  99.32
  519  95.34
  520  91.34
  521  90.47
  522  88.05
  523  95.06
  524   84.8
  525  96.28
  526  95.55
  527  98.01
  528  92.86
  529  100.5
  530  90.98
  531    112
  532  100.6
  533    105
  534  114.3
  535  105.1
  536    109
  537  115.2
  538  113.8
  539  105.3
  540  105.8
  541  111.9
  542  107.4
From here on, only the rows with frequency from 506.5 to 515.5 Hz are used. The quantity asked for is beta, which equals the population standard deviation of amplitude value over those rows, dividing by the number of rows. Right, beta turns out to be 4.5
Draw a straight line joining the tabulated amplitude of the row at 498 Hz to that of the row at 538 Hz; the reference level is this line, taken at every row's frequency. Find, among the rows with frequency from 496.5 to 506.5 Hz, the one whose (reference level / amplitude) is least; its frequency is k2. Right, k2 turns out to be 498 Hz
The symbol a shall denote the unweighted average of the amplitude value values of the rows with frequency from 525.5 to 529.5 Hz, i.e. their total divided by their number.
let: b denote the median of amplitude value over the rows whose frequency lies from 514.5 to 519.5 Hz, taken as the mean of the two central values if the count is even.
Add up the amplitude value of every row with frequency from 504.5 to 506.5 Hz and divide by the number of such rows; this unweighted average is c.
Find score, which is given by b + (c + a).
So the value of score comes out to 285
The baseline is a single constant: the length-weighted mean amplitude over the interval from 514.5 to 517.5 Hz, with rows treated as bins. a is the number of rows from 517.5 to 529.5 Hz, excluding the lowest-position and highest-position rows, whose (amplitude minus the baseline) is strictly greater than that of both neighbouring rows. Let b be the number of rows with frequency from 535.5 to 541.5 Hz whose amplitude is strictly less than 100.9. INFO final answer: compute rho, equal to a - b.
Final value 3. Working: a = 3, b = 0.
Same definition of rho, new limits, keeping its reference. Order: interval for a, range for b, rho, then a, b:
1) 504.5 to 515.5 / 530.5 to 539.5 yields 1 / 2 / 1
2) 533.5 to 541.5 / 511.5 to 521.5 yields -8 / 1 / 9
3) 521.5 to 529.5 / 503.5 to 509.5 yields -2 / 3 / 5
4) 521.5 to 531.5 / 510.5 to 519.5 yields -4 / 4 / 8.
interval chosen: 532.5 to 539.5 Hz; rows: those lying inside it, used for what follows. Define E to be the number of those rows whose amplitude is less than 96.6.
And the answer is 0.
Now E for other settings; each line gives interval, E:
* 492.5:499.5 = 1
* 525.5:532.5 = 3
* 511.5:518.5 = 4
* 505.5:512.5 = 2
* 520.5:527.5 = 6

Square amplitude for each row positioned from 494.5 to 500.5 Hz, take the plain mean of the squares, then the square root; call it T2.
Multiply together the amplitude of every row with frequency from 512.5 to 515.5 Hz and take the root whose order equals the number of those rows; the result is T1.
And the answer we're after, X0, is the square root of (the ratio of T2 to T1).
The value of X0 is 1.03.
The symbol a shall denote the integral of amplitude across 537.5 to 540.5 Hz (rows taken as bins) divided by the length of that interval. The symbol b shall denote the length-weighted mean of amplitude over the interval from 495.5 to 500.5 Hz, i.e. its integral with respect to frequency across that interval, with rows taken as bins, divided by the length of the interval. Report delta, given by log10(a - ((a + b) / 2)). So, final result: 0.59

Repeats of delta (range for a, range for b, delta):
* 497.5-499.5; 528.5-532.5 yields -0.99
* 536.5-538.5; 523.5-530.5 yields 1.01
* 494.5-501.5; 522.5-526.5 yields 0.55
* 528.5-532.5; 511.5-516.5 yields 0.40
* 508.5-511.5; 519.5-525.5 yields 0.69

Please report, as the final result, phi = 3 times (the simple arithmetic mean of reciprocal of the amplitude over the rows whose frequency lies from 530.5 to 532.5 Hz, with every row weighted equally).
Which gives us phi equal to 0.0283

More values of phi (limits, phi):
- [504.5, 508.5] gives 0.0321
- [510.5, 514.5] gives 0.0309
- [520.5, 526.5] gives 0.0328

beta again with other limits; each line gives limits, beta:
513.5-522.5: 3.5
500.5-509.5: 4.6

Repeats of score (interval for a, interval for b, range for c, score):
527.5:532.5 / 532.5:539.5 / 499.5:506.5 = 306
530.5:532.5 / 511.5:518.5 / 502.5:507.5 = 296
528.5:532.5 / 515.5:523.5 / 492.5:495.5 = 294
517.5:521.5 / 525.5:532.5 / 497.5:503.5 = 293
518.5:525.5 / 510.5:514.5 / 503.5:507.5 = 282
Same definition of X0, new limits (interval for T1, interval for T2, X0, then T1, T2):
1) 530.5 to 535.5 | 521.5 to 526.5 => 0.93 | 107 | 92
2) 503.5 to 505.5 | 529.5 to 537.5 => 1.04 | 98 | 107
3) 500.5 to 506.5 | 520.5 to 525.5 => 0.97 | 97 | 91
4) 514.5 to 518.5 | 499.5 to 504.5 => 1.03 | 95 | 100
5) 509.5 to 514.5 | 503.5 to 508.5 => 0.99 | 98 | 95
